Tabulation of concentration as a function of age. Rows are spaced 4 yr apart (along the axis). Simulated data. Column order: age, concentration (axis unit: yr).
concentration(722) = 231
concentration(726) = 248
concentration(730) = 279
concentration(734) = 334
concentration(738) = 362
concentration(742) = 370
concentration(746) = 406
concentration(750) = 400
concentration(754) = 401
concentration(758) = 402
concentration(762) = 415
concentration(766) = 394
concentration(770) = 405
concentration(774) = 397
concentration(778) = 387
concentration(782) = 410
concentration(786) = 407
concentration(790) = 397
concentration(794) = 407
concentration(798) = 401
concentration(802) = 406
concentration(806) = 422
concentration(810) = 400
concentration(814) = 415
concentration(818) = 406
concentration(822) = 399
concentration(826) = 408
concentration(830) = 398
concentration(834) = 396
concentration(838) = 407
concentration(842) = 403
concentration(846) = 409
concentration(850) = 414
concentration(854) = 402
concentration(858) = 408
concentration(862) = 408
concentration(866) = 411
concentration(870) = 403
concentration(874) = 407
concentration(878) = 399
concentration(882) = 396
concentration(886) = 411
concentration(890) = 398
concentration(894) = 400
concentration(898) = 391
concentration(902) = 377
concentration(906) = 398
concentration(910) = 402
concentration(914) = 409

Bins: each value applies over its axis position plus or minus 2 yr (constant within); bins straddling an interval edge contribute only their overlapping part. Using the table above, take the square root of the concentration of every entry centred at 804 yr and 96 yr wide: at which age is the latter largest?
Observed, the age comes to 806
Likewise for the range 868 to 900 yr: 886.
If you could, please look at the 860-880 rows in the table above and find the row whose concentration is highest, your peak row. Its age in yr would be 866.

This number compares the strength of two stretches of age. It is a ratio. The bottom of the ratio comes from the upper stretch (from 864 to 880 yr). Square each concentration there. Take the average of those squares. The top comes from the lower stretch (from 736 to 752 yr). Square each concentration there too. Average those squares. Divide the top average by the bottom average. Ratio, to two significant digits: 0.90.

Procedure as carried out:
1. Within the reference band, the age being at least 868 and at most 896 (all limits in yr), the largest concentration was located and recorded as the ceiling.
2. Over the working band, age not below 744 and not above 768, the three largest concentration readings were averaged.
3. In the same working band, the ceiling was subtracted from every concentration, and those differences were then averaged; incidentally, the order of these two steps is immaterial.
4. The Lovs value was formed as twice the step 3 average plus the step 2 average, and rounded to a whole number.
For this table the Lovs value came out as 392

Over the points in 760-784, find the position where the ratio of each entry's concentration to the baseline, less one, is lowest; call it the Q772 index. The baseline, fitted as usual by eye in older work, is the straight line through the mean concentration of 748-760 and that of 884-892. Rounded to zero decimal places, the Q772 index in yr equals 778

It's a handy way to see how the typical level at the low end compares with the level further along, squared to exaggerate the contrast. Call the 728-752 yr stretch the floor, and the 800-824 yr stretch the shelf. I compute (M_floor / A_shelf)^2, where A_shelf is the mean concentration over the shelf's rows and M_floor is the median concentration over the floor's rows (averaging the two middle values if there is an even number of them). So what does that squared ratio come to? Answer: 0.80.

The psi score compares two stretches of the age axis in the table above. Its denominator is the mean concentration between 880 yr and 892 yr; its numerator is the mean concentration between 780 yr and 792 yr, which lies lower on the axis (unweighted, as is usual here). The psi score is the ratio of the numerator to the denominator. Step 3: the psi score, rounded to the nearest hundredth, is 1.01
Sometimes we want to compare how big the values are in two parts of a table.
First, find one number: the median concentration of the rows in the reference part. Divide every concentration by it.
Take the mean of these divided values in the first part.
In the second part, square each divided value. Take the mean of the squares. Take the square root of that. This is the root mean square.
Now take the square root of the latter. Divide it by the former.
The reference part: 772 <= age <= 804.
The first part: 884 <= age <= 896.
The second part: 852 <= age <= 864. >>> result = 1.00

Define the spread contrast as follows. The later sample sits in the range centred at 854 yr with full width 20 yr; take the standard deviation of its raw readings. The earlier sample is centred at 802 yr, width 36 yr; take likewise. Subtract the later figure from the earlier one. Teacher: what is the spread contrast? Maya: 3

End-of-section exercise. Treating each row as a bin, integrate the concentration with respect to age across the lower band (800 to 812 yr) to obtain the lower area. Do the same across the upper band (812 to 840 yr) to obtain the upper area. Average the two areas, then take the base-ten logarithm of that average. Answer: 3.91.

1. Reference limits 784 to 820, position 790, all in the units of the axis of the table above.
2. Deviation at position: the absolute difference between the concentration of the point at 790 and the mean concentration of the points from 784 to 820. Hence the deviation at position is 10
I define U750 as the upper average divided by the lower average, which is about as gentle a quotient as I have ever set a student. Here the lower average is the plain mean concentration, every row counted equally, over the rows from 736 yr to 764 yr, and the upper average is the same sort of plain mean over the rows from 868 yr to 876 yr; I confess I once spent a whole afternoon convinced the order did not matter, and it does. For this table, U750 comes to 1.03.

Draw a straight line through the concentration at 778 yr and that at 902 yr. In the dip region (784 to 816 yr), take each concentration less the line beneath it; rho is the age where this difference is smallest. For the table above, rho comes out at 790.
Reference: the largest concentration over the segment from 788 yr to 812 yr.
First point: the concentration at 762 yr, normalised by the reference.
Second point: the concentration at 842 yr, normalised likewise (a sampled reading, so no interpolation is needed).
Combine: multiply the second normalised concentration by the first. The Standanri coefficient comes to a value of 0.939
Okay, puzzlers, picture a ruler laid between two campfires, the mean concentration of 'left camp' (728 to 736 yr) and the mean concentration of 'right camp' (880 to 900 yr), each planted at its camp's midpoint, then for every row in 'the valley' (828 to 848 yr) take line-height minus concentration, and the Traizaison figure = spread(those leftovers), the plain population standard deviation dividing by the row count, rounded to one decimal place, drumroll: 3.0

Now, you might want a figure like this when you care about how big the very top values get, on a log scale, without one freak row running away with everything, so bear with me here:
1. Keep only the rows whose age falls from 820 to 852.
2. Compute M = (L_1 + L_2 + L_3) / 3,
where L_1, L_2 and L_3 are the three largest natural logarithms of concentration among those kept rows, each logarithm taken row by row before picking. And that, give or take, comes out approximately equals 6.02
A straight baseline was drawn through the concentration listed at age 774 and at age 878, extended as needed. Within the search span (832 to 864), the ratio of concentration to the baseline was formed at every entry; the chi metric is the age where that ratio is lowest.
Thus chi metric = 834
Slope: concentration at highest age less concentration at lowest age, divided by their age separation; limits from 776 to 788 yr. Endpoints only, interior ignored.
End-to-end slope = 2.5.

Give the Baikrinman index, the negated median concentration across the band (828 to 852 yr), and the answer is -405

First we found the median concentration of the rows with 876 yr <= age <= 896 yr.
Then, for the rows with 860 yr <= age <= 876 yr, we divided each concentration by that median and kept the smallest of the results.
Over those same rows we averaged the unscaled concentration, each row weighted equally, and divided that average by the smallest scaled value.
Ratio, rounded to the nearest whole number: 403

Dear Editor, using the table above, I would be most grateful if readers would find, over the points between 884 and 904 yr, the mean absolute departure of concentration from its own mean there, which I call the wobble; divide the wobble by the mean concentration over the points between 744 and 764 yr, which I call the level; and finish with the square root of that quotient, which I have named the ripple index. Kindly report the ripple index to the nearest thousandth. 0.150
